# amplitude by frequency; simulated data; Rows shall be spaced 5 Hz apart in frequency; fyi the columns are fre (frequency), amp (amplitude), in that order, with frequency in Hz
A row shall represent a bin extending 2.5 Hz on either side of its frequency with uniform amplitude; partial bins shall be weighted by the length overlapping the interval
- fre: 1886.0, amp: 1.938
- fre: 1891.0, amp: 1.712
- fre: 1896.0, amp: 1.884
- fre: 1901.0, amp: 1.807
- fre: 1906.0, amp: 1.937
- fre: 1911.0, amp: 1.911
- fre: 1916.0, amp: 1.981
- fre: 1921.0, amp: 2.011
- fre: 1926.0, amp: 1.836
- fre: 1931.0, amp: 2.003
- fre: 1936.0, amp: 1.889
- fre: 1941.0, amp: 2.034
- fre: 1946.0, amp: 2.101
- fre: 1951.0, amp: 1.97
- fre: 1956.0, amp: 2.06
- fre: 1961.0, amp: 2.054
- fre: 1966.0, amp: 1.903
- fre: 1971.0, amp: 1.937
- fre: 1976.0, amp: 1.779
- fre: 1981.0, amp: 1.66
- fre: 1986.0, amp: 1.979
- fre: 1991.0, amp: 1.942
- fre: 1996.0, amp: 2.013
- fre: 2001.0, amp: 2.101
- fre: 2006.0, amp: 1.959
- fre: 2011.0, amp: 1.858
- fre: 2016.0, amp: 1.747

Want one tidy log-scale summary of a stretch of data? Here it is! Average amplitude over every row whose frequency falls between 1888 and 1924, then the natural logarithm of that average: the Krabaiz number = 0.64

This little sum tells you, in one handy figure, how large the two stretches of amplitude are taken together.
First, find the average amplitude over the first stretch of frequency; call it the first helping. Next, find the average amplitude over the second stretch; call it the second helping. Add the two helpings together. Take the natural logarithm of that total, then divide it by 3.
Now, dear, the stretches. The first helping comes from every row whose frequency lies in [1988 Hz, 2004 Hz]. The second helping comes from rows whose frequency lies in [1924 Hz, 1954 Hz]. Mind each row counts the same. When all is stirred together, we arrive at 0.461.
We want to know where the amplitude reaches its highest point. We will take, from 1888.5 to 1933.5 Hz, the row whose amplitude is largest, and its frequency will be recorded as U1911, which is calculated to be 1921.0 Hz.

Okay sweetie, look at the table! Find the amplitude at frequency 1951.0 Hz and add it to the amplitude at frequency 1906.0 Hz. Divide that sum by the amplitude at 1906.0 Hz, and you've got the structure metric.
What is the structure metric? 2.017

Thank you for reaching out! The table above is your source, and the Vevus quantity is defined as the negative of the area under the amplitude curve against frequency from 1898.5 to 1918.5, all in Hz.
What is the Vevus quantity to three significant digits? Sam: -38.2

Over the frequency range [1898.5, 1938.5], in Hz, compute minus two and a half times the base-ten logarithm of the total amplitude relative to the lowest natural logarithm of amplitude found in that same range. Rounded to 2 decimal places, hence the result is -3.54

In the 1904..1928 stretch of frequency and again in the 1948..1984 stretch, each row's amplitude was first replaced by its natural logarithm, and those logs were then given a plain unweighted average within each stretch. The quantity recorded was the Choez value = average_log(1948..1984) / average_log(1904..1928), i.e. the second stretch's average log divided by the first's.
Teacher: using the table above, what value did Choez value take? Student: 0.98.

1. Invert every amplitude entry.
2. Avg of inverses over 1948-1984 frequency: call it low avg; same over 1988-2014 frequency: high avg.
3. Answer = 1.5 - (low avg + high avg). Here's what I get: 0.466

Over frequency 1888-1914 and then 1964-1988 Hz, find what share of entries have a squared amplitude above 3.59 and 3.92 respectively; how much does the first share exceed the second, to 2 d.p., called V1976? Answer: 0.40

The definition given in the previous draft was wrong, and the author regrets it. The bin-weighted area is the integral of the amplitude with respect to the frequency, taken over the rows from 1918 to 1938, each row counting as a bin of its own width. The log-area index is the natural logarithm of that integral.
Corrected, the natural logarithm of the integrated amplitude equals 3.66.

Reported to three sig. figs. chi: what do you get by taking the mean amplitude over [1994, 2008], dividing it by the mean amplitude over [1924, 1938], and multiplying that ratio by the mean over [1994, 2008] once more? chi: 2.15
